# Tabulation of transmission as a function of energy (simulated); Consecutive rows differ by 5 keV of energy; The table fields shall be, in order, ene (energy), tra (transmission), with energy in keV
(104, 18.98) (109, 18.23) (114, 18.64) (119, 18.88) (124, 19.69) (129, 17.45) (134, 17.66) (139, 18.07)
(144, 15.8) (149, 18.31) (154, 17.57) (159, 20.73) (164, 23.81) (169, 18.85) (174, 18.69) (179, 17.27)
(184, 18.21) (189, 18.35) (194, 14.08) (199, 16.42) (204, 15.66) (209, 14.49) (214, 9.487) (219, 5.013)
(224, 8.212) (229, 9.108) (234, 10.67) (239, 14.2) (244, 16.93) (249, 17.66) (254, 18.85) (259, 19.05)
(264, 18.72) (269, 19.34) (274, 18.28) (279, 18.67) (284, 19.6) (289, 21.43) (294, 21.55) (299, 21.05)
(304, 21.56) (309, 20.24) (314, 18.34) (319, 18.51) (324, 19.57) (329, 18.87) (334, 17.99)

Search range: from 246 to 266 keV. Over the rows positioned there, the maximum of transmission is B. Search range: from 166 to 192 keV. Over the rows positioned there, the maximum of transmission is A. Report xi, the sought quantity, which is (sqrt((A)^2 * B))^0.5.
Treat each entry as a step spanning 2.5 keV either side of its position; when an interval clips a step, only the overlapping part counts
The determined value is 9.1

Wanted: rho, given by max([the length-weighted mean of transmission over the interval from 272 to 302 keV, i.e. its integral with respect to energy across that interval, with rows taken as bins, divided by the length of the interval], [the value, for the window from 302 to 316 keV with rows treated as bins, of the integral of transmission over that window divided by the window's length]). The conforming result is 20.2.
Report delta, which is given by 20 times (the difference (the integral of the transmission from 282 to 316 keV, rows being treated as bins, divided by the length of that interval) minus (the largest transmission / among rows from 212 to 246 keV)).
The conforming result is 73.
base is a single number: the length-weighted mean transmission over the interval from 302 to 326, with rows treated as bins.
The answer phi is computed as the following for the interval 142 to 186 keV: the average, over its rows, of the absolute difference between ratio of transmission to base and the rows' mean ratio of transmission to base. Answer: 0.079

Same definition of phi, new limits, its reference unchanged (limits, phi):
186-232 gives 0.198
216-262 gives 0.229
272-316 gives 0.062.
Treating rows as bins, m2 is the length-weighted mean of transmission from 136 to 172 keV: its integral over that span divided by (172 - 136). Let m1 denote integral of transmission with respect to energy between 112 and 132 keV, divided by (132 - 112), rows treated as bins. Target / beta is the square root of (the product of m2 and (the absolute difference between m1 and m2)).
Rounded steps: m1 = 18.6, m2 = 19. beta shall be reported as 2.6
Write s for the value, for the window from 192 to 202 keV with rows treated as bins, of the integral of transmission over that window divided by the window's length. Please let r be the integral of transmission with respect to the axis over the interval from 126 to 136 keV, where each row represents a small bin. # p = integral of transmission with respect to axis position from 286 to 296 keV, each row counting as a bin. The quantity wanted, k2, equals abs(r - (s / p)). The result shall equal 176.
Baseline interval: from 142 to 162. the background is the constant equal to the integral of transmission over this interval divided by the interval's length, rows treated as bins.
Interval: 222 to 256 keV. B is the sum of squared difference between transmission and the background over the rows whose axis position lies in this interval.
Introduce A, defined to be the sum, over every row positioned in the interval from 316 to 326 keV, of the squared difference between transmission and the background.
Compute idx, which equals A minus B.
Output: -262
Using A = 2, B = 264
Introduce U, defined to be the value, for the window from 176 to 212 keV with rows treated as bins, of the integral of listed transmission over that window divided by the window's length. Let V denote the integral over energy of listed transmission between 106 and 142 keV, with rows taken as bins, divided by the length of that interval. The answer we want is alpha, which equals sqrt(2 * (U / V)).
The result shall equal 1.33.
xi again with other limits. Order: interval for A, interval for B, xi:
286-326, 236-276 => 9.7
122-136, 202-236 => 8.8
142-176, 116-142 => 10.3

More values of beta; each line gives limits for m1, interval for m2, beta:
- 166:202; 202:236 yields 8.6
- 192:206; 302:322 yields 9.1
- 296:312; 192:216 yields 9.8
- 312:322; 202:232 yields 9.2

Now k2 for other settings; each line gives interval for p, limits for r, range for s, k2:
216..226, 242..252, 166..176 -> 174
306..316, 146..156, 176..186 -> 178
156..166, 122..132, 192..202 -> 185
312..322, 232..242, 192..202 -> 127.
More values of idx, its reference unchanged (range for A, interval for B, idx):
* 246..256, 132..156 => -7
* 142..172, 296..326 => 20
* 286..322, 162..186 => 10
